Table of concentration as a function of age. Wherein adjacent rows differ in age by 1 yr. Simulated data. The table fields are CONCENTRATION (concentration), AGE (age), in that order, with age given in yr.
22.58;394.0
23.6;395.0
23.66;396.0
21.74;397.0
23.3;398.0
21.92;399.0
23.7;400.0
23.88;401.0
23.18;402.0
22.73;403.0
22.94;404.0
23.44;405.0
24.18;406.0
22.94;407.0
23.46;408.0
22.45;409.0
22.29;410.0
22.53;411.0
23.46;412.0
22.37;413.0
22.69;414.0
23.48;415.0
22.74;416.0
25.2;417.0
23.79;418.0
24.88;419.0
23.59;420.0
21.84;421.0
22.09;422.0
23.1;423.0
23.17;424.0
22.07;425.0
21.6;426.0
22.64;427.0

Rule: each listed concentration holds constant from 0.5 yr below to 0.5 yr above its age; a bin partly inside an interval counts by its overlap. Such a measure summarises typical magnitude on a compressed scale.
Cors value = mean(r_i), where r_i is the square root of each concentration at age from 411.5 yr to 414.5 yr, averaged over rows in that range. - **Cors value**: 4.78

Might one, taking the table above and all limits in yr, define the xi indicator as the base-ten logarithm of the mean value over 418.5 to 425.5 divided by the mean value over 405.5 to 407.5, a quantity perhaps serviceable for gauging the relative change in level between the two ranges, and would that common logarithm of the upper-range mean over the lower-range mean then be -0.011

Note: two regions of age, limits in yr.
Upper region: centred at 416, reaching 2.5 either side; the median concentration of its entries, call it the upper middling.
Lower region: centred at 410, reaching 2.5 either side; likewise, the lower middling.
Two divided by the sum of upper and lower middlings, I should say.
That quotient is 0.0435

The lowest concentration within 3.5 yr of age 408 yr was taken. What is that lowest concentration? 22.29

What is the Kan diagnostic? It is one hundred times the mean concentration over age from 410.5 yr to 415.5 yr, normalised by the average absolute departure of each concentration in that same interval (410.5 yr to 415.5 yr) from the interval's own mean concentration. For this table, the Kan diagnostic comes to 5077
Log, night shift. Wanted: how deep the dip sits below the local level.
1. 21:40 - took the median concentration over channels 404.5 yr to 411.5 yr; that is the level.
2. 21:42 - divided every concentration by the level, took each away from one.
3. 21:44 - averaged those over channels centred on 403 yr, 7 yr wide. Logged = -0.02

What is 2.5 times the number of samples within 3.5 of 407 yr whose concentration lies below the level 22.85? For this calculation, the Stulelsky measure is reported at 5.0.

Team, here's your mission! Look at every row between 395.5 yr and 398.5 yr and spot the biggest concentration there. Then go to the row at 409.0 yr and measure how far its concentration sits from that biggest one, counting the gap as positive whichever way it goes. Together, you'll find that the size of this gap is 1.2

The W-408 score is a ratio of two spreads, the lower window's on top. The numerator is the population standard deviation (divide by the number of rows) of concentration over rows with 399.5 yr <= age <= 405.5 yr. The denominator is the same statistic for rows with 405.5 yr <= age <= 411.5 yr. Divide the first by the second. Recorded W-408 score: 0.61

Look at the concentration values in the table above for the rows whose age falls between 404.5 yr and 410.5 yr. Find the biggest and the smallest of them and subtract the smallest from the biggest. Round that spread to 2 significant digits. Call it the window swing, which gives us 1.9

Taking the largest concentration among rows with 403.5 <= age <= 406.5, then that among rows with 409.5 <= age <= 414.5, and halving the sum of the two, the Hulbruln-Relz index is 23.8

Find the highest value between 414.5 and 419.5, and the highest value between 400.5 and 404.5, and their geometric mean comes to 24.5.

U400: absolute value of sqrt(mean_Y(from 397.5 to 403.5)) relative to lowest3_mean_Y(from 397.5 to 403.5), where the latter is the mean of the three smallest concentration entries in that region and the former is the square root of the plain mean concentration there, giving 0.213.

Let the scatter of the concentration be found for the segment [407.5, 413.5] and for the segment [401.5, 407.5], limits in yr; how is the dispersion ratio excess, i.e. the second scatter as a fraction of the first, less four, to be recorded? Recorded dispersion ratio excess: -3.05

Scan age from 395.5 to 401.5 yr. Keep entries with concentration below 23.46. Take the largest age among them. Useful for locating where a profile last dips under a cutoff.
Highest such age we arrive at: 399.0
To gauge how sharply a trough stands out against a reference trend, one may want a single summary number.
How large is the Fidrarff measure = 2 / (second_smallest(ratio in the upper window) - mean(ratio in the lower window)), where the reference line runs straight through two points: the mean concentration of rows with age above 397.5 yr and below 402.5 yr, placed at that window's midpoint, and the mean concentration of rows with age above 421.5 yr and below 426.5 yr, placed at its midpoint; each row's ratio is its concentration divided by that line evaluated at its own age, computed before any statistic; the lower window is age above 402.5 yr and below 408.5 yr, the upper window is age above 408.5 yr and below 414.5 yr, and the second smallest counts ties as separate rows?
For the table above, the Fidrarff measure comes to -64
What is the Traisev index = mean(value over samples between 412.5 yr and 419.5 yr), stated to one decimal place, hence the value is 23.6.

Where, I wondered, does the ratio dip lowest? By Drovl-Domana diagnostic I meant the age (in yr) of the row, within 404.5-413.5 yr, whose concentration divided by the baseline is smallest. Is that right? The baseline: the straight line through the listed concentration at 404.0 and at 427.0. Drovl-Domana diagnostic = 410.0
